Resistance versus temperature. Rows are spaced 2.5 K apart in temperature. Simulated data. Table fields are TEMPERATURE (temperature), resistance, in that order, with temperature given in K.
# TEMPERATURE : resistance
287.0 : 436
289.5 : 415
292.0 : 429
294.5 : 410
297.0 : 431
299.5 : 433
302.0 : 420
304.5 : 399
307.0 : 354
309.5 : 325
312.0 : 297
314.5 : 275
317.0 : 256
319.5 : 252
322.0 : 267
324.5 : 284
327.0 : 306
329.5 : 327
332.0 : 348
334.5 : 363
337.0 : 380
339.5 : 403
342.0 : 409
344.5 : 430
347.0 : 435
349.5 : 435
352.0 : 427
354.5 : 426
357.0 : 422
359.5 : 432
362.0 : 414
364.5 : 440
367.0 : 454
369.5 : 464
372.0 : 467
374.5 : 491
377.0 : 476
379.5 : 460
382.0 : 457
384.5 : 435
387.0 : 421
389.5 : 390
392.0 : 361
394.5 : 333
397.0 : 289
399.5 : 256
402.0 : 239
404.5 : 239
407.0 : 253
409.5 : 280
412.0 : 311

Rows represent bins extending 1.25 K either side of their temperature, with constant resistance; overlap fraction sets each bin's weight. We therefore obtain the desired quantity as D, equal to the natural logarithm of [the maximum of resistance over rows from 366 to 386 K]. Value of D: 6.20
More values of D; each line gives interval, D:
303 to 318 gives 5.99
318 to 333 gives 5.85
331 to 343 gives 6.01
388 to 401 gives 5.97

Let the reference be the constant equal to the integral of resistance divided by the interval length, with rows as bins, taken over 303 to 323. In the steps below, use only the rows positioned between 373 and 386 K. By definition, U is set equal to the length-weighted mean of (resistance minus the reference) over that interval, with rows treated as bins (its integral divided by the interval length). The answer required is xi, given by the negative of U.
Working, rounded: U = 158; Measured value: -158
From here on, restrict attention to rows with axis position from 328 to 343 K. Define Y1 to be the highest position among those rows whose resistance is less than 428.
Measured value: 342.0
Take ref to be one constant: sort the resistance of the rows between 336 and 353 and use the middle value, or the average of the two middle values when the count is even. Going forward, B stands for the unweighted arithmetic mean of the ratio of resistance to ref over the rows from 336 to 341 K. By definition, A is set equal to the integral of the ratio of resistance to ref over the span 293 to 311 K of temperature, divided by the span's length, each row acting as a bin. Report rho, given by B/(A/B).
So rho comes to 0.91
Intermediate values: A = 0.93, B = 0.92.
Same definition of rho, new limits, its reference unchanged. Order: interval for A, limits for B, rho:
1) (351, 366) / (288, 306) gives 0.96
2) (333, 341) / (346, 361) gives 1.13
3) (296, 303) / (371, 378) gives 1.25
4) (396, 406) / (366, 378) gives 2.03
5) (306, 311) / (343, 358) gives 1.28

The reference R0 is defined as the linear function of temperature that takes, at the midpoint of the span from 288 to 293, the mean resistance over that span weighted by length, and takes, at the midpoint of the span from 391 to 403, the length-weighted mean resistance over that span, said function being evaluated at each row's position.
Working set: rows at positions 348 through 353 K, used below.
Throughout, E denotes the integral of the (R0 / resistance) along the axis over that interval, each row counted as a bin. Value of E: 4.07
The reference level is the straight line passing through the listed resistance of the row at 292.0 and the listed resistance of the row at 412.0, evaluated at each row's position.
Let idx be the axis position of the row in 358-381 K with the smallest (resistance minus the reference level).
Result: 362.0 K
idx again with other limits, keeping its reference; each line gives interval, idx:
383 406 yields 402.0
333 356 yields 334.5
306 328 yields 319.5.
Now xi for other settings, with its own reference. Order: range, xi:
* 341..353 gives -123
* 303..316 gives -25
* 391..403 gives 10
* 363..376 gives -157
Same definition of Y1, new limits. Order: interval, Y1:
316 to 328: 327.0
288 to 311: 309.5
